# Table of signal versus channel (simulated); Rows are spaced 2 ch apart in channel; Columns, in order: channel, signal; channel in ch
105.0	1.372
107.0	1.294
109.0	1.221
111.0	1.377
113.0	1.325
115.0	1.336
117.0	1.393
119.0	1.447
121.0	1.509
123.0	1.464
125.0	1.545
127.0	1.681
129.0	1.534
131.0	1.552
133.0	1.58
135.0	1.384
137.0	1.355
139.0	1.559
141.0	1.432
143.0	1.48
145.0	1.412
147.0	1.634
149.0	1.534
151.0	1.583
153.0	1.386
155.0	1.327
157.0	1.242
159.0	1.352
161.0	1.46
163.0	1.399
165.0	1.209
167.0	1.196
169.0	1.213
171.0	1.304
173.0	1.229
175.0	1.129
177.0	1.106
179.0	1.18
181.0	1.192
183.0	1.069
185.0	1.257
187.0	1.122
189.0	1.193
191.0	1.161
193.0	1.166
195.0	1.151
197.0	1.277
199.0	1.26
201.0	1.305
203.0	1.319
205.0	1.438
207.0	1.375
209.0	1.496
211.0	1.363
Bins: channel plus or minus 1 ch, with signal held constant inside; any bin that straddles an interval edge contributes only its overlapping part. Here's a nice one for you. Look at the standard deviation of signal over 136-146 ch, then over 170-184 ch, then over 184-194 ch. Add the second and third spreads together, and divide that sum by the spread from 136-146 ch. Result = 1.7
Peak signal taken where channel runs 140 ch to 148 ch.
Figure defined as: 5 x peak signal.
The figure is 8.17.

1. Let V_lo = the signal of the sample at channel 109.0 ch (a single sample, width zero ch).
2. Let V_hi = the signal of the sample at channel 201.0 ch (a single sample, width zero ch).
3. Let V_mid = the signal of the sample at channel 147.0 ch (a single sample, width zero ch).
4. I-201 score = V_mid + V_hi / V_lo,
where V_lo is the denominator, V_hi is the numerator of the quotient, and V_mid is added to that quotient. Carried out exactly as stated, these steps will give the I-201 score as 2.70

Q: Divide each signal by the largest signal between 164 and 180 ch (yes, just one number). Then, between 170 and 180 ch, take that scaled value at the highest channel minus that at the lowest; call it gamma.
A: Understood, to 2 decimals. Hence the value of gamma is -0.10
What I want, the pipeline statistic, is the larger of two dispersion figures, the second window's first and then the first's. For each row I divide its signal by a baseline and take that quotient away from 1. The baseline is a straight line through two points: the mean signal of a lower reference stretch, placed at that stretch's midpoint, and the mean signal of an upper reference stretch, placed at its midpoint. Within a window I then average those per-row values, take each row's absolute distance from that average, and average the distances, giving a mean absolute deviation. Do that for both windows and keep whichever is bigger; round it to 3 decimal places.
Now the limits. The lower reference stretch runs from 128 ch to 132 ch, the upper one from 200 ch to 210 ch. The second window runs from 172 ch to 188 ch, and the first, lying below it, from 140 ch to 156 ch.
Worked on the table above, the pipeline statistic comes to 0.056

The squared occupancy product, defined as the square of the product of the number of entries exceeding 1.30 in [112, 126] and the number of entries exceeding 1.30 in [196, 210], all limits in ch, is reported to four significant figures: 1225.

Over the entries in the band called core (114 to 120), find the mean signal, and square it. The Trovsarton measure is 1.94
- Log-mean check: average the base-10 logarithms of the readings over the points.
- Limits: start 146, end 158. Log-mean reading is 0.16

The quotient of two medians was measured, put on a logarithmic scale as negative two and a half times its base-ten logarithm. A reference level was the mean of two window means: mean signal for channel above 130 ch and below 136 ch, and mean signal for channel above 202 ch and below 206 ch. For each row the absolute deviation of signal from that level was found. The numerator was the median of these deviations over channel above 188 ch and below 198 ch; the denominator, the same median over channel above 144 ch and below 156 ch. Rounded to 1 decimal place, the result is -1.1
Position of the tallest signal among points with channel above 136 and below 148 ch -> 147.0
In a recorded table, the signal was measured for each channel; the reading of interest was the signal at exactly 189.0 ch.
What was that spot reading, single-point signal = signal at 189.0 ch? 1.193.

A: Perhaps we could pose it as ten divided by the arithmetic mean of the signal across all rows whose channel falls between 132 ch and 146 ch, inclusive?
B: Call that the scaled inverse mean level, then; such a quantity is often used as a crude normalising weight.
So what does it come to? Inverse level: 6.86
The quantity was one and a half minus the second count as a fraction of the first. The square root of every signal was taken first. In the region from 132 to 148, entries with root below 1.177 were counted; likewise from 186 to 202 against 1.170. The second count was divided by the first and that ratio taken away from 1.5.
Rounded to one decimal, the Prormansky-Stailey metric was -2.5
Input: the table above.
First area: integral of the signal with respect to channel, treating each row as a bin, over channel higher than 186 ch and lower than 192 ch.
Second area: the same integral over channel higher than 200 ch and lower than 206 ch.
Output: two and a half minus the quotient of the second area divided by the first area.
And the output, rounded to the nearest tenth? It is 1.3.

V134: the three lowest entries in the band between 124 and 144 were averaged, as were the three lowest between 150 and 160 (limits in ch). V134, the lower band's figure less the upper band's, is 0.08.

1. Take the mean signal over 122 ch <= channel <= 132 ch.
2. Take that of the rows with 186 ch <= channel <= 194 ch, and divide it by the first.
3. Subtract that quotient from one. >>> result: 0.25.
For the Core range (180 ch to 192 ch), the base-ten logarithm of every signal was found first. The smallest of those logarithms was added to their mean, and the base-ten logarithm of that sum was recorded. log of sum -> -1.02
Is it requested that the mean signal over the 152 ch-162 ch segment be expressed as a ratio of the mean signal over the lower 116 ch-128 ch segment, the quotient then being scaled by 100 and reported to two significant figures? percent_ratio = 90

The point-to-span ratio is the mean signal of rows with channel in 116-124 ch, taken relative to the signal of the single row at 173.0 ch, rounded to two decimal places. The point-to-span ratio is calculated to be 1.18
